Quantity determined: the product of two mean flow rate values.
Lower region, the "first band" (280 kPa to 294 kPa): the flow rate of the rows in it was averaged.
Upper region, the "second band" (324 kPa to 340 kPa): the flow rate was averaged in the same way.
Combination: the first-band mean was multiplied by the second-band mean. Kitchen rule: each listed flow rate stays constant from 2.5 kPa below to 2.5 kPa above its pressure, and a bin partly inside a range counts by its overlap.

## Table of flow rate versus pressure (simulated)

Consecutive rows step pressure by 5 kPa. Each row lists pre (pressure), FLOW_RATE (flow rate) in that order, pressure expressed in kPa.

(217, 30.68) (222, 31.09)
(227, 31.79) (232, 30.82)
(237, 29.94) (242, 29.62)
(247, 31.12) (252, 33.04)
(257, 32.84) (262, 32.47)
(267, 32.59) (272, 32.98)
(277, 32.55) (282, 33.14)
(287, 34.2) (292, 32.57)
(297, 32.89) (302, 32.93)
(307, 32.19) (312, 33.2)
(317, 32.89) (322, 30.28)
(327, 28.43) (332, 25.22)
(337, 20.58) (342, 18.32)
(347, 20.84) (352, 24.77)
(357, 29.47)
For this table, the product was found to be 824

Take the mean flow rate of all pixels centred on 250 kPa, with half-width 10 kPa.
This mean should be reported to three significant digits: 31.7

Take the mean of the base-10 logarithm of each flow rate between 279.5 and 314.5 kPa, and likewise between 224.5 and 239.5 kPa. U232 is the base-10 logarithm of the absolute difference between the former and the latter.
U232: -1.5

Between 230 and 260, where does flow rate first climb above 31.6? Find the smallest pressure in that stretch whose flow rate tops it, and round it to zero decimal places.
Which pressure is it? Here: 252 kPa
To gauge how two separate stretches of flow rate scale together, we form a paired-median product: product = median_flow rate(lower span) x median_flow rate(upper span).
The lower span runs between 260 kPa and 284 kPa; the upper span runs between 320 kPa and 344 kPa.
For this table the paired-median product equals 822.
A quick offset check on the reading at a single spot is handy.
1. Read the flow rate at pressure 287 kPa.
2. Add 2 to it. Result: 36.2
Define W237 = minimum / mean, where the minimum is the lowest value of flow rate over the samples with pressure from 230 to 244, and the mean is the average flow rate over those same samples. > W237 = 0.983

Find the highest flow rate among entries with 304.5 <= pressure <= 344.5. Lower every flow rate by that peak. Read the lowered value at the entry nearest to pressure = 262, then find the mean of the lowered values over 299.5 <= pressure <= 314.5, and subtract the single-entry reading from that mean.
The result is 0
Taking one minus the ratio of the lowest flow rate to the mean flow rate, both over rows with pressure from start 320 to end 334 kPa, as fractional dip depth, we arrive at 0.10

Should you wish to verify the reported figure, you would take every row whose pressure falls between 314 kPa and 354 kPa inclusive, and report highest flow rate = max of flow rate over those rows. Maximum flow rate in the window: 32.89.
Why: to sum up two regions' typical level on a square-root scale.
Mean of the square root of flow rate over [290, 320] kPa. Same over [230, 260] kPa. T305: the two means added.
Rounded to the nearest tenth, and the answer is 11.3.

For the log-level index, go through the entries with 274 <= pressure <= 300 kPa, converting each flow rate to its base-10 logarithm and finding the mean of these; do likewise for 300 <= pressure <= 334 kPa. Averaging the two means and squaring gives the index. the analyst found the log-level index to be 2.26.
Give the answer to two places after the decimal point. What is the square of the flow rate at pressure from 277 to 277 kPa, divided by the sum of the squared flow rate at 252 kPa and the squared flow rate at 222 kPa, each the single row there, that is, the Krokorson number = 0.51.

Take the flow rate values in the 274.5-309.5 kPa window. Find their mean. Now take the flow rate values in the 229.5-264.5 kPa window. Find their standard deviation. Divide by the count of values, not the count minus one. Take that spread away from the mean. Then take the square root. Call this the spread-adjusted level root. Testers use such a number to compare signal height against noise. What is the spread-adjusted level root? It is 5.62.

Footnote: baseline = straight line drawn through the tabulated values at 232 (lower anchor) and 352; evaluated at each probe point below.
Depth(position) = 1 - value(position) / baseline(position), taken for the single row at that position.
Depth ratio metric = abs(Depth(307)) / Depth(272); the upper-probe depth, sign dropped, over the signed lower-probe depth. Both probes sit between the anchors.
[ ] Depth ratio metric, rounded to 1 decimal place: -1.3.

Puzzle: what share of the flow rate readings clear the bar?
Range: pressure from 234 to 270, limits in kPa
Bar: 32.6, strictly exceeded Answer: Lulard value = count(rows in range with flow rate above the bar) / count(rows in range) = 0.29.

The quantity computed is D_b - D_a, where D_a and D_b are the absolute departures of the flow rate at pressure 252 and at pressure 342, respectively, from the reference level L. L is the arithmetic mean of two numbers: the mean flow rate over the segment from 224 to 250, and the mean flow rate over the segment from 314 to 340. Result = 6.8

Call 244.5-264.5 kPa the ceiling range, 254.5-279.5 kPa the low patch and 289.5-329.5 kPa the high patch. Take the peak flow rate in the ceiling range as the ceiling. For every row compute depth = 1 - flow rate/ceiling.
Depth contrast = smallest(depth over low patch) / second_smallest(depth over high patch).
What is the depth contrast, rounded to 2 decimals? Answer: 0.55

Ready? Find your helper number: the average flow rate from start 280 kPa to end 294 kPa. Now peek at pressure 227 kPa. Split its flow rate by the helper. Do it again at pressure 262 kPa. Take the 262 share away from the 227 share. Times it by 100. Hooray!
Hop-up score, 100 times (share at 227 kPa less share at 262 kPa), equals -2.0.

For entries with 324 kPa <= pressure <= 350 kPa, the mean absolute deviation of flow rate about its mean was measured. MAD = 3.3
